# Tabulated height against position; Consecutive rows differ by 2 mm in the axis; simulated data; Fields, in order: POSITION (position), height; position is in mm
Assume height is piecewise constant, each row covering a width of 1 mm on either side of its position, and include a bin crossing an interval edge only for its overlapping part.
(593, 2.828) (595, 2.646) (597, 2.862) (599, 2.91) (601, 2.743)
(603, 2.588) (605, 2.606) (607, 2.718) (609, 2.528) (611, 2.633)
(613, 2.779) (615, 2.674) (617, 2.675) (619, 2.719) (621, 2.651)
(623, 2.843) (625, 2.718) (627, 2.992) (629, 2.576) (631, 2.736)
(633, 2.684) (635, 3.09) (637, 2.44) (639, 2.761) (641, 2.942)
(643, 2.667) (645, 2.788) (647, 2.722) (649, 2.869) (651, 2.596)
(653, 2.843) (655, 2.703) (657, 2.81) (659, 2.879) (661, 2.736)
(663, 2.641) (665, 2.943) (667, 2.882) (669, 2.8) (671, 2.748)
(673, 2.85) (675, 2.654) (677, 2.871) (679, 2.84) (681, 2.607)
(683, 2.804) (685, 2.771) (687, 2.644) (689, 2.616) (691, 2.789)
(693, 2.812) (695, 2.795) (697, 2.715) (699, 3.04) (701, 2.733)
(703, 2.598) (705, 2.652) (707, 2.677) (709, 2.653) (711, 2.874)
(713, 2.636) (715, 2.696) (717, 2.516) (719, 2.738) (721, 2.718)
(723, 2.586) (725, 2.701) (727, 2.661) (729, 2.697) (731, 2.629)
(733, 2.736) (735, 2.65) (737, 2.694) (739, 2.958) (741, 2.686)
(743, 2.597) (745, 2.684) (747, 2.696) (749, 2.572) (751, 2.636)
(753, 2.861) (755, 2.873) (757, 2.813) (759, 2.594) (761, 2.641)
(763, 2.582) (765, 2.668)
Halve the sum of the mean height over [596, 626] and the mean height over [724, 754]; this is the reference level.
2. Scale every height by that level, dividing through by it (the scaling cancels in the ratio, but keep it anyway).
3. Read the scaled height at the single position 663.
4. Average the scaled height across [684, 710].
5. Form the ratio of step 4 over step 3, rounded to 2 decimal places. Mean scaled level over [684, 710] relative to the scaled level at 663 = 1.03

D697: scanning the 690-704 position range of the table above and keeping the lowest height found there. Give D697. 2.598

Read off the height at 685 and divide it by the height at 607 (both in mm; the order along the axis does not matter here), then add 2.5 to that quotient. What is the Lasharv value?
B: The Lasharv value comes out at 3.52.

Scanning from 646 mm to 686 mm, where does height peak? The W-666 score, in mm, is 665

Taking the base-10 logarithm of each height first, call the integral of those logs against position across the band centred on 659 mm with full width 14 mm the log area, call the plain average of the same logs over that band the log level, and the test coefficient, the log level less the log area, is -5.80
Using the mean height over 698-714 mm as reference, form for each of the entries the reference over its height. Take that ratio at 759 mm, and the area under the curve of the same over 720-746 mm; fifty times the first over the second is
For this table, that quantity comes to 1.99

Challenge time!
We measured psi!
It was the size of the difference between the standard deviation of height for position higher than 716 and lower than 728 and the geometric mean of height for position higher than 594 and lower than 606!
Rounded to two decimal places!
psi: 2.64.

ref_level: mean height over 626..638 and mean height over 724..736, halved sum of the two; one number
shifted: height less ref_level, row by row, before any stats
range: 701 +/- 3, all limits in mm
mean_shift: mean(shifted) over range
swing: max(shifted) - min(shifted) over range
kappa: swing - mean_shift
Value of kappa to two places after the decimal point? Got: 0.37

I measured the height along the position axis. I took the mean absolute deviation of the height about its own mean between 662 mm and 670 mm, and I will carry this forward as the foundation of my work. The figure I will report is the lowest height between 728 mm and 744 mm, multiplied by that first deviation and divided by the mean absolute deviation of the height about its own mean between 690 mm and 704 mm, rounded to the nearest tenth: 2.9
